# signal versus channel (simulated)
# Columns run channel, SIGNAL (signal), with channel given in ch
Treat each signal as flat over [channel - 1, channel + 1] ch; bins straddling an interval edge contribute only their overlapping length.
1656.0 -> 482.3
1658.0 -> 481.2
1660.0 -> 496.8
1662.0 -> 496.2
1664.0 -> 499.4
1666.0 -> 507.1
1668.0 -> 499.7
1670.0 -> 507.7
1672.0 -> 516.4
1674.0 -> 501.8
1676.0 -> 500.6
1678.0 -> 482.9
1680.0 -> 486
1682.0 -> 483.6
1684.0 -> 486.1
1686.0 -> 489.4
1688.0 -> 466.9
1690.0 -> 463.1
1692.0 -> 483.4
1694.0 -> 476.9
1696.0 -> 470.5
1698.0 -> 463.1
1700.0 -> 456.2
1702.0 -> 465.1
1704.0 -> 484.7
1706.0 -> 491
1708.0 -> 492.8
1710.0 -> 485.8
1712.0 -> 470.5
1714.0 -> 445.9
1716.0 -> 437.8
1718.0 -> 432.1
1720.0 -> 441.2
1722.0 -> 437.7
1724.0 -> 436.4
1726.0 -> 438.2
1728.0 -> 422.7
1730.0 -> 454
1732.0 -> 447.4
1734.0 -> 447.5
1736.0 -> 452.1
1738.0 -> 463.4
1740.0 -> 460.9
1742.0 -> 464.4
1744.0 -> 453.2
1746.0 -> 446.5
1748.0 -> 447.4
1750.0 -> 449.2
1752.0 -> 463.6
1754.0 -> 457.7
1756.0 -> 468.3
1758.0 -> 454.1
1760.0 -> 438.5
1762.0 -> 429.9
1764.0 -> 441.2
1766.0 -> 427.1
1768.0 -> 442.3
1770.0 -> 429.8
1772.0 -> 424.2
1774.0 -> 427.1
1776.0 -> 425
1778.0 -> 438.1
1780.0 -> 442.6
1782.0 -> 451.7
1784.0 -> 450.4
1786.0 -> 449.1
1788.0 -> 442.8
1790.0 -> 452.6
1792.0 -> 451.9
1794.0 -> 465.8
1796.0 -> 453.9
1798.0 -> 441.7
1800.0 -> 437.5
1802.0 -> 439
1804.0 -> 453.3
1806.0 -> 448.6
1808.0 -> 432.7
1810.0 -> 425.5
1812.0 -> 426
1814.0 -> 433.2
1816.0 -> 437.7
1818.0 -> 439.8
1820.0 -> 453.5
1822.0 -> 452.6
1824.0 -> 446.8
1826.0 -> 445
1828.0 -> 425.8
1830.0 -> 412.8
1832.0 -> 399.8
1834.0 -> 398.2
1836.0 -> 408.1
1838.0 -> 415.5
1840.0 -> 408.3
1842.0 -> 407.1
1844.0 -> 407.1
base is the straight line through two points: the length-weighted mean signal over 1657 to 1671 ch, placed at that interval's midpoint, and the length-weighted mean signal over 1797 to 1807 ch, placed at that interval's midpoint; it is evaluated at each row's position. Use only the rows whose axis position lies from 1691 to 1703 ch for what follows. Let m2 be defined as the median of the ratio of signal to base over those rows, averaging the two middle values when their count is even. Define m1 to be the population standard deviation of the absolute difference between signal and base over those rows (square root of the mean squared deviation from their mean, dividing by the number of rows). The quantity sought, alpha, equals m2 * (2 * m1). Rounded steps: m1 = 8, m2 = 0.965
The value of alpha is 15.2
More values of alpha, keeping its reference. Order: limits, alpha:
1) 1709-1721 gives 28.1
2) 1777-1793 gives 9.8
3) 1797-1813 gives 7.7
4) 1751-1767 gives 21.7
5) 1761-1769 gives 13.5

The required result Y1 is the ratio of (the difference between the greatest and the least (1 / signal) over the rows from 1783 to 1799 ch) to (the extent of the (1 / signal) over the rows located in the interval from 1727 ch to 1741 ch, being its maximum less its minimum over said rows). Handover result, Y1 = 0.6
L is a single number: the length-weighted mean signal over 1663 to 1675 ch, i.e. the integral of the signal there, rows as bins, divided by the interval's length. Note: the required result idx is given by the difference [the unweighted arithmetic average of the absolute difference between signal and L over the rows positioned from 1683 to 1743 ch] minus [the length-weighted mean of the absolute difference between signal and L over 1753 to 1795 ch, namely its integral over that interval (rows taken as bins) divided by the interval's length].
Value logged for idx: -18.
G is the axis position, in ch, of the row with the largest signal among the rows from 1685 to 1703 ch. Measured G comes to 1686.0 ch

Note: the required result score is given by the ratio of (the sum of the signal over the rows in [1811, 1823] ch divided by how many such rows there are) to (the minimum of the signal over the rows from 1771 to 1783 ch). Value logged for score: 1.04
